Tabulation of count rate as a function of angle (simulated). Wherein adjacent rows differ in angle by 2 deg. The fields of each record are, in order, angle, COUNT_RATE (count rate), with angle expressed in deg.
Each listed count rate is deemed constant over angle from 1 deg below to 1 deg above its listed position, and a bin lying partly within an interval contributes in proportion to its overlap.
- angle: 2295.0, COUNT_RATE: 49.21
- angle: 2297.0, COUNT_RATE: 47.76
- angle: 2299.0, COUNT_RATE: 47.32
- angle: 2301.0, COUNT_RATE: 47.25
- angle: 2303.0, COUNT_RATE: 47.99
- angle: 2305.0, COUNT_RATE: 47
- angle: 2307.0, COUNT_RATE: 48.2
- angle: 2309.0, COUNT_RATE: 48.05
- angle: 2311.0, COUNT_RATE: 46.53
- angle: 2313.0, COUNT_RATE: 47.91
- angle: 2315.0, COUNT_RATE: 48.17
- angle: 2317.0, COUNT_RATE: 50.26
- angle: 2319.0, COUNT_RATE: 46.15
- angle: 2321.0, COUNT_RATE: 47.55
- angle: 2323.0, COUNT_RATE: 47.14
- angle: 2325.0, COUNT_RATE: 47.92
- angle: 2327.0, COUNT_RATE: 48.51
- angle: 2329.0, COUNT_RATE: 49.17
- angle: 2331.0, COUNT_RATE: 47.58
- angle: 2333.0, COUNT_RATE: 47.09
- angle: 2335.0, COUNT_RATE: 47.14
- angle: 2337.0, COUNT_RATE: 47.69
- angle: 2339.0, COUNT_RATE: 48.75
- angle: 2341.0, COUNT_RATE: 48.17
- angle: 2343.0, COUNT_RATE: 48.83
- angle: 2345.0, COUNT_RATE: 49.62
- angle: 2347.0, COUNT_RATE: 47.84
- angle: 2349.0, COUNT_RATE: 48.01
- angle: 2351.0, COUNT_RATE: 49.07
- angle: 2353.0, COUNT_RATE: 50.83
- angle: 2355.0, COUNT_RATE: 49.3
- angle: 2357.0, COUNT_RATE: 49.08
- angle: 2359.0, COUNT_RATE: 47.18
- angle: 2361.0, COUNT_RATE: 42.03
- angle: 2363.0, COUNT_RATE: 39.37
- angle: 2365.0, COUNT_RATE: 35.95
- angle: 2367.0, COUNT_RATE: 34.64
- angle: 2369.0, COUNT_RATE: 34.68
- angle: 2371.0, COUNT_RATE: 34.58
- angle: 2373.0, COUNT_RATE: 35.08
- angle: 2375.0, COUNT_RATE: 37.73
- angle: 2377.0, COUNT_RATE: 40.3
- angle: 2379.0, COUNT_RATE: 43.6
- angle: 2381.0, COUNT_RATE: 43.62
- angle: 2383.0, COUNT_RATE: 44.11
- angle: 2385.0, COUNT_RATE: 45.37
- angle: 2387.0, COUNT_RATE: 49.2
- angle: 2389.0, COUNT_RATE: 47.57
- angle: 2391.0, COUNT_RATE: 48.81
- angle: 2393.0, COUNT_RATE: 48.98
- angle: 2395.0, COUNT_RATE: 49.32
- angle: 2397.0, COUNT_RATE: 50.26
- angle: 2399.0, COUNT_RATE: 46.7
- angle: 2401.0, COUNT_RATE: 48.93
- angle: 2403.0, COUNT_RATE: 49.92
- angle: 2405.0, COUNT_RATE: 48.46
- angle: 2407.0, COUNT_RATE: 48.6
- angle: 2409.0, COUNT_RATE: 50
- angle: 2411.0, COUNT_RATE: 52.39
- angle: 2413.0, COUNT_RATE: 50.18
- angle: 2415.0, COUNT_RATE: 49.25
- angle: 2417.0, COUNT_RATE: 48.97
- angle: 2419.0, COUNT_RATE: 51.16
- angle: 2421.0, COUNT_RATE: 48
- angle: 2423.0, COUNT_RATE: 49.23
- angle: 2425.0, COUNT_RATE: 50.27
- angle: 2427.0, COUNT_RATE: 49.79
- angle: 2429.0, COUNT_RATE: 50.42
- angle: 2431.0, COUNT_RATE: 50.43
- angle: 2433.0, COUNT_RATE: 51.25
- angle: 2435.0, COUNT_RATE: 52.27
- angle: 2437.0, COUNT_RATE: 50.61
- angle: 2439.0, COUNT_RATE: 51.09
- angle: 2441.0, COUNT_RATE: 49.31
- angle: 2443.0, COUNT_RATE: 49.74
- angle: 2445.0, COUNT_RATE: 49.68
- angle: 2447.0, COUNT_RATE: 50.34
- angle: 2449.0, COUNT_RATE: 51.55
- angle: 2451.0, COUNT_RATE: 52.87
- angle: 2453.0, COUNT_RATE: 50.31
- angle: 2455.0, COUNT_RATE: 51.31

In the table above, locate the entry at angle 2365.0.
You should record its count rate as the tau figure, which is 35.95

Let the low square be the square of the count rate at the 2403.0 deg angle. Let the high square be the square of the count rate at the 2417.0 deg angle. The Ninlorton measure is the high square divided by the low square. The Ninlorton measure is 0.96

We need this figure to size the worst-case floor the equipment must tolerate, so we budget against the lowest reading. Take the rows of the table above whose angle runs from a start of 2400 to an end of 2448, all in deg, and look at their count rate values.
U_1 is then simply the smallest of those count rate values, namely 48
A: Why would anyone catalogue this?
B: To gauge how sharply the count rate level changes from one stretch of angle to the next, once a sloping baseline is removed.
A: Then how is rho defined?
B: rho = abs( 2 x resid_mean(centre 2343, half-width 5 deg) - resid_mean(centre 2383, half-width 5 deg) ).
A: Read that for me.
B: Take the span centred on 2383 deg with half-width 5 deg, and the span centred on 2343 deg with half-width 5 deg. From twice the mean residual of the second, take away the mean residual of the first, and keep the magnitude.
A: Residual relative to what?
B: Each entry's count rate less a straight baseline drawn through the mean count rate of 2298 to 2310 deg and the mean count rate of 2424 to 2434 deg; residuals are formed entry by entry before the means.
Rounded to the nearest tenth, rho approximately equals 4.5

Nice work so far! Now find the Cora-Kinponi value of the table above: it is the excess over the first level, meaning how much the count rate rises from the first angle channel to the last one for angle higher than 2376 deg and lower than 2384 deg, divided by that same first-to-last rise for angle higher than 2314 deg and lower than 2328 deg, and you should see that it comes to 11.2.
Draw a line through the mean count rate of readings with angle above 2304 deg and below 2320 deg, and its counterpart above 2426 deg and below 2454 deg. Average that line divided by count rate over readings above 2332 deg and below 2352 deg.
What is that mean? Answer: 1.01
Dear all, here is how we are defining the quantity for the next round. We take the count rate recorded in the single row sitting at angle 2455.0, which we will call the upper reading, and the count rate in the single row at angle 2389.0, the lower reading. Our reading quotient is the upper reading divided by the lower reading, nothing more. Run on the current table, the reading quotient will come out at 1.08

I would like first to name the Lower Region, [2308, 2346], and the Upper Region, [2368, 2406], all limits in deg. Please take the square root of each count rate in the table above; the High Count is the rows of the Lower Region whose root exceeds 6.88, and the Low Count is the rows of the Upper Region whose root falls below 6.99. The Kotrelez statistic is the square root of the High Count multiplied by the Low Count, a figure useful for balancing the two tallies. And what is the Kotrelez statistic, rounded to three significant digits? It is 13.5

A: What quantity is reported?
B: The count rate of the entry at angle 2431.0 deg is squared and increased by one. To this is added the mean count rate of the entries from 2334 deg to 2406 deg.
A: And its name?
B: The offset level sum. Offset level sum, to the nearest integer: 2589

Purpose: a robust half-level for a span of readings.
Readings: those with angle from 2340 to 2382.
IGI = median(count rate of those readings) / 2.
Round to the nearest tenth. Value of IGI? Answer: 21.8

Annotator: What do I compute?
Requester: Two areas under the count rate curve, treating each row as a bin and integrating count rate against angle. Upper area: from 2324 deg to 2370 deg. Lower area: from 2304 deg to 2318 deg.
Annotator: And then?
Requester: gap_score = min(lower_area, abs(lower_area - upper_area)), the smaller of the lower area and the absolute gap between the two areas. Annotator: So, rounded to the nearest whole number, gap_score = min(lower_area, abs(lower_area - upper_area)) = 672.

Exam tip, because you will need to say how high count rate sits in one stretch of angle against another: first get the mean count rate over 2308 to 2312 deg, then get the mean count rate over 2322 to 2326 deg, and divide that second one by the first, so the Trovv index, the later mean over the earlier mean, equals 1.01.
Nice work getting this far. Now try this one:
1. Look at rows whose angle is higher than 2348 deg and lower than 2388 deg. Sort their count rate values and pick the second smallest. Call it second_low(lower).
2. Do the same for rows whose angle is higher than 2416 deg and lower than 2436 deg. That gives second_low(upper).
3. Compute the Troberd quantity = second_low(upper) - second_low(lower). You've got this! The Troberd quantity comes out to 14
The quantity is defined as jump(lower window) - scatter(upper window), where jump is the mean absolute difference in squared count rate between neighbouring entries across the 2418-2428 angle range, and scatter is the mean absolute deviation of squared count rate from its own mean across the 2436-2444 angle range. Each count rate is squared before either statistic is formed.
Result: 80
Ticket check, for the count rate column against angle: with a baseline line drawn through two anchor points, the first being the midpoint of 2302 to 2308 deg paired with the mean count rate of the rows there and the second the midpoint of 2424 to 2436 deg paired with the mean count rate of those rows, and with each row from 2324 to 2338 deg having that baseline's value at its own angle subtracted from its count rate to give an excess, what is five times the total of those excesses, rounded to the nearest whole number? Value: -17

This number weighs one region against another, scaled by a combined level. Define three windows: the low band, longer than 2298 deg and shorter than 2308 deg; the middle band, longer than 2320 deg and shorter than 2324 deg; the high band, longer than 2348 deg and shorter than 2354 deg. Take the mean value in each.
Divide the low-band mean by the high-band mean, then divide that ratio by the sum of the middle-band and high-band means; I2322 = 0.0100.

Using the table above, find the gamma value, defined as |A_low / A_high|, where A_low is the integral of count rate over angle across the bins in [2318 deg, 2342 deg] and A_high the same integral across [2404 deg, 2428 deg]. 0.96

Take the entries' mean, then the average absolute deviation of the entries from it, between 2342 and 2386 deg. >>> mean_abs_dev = 5.0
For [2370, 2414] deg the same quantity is 4.0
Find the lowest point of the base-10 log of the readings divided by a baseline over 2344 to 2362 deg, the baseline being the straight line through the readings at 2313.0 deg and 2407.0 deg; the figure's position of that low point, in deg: 2361.0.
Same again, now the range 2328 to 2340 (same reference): 2333.0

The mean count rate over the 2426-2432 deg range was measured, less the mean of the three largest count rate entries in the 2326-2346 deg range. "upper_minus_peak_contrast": 1.0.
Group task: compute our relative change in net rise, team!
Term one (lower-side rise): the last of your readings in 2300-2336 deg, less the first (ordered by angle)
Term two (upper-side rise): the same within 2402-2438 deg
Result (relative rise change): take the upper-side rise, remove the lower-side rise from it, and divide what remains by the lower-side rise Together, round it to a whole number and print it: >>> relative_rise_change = -7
